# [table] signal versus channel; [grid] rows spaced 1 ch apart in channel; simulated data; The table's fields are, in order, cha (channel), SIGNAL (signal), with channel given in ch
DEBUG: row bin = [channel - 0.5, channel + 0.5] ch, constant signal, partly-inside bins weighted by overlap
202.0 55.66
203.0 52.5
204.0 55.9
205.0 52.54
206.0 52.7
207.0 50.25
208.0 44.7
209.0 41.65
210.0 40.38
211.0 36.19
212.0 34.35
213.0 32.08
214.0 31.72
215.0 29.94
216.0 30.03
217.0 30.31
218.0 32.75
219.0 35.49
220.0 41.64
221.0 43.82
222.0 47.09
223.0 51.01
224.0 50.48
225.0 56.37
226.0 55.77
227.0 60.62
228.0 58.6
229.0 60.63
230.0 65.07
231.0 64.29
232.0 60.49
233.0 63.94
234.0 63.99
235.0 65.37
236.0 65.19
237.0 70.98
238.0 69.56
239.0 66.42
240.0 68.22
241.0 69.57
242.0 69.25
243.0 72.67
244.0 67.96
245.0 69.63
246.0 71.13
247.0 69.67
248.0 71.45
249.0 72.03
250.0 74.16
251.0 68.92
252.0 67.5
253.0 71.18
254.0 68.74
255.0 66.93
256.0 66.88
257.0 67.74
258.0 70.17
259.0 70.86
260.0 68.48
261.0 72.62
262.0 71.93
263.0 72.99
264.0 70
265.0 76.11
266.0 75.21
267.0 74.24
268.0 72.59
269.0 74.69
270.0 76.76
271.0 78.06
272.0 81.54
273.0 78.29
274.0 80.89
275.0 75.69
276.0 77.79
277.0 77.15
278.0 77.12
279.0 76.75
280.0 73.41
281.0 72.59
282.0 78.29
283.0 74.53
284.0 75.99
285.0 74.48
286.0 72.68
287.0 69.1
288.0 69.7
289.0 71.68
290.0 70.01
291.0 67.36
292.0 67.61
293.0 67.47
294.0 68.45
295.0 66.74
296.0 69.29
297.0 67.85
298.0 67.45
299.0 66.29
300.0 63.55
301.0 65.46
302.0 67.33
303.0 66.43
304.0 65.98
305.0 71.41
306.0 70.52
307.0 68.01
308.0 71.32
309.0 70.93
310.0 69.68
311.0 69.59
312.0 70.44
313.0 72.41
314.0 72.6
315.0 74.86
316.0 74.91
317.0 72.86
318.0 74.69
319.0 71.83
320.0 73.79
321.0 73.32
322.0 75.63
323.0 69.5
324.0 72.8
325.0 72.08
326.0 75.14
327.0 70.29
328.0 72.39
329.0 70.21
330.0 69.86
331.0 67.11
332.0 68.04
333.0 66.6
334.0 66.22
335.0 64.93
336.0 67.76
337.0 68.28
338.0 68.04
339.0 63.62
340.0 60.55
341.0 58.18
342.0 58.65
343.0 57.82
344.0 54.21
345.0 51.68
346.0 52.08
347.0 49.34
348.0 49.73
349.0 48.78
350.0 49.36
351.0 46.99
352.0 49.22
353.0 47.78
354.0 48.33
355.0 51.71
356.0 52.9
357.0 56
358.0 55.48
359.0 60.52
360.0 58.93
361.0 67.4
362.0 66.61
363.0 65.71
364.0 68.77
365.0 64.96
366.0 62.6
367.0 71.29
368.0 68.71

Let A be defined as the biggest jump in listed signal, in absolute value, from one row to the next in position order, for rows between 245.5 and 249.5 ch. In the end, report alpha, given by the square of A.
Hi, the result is 3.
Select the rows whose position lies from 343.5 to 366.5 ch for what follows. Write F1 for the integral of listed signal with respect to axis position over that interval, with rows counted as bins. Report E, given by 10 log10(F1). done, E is 31.1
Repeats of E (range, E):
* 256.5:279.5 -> 32.3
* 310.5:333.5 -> 32.2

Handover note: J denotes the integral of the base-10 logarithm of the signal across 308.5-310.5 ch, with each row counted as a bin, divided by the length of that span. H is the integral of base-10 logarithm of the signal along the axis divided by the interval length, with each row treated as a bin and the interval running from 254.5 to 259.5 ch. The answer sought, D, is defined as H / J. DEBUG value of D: 0.99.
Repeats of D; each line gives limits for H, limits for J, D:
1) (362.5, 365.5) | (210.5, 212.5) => 1.18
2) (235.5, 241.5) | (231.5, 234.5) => 1.02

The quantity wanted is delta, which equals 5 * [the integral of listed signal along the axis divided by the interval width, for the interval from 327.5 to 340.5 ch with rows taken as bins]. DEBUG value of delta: 336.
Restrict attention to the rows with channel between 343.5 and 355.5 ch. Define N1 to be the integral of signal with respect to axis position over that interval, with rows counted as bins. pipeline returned 599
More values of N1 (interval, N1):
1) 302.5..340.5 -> 2665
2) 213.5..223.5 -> 374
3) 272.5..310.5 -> 2705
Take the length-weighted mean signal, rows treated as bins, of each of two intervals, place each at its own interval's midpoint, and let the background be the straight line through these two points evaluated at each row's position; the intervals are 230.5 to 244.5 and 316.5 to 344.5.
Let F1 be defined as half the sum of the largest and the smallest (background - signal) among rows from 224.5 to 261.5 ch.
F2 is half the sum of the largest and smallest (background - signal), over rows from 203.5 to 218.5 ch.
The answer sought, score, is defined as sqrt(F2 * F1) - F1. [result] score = 5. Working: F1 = 2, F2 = 24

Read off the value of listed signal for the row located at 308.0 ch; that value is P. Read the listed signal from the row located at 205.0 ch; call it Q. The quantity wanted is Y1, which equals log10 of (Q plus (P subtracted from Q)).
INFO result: 1.53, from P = 71.32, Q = 52.54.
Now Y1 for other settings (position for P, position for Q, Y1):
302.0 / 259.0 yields 1.87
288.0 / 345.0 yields 1.53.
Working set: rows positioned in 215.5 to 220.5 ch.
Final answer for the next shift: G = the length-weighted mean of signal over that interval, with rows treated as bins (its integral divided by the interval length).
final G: 34.0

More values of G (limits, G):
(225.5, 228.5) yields 58.3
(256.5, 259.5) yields 69.6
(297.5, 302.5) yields 66.0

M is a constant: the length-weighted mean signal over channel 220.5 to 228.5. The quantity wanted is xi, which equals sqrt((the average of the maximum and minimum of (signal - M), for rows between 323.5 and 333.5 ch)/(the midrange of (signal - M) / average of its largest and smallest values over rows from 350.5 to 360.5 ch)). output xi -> 4.78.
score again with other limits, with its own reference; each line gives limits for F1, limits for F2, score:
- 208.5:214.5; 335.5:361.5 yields -12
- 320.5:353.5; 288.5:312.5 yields -7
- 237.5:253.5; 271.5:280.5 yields 9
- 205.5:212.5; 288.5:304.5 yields -23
